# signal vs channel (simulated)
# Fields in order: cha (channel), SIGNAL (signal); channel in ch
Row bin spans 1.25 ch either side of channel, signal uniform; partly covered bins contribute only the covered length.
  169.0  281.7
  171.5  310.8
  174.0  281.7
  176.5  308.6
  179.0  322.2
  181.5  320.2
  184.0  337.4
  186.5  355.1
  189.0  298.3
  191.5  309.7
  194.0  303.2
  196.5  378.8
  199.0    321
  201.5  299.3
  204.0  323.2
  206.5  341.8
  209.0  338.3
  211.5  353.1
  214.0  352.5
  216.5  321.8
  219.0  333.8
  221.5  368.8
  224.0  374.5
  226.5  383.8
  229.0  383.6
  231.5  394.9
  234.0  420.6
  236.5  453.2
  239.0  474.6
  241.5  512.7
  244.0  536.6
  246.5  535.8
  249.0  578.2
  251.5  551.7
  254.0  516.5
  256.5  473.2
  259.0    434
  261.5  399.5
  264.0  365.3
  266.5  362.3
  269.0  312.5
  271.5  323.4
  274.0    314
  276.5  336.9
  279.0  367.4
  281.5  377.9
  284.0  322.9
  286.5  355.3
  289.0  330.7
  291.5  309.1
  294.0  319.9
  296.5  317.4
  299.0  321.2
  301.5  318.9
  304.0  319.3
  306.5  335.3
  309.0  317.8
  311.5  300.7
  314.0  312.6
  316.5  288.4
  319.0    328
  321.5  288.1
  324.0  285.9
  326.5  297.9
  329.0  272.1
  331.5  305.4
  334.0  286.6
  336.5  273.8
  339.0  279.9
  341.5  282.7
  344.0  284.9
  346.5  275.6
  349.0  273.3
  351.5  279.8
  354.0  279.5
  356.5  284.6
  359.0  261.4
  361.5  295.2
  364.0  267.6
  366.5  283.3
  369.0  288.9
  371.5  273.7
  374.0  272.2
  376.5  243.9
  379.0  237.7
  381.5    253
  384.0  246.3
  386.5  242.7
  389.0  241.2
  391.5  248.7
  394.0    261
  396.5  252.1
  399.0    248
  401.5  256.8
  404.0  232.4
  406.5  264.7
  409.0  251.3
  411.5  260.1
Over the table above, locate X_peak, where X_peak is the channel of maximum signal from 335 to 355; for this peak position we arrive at 344.0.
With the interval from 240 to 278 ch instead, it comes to 249.0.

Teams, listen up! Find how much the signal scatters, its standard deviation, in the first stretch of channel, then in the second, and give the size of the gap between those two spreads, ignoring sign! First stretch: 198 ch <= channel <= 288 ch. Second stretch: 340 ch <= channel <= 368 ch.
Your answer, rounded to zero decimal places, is 69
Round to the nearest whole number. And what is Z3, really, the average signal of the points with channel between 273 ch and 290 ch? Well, 344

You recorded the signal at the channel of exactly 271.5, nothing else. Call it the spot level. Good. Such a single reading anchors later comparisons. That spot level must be 323.4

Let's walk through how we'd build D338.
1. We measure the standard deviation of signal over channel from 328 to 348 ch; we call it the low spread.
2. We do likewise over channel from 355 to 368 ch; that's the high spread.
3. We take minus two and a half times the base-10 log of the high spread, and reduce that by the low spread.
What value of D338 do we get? -13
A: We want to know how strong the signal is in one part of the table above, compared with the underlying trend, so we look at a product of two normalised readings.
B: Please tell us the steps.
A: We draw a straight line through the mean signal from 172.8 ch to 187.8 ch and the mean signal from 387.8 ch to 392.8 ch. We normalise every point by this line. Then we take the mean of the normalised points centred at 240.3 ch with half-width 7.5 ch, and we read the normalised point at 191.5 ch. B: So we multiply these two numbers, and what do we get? 1.60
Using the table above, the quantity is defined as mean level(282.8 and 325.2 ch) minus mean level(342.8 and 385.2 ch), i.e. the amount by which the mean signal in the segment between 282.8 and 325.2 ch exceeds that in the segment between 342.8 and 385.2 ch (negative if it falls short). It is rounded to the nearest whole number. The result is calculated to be 45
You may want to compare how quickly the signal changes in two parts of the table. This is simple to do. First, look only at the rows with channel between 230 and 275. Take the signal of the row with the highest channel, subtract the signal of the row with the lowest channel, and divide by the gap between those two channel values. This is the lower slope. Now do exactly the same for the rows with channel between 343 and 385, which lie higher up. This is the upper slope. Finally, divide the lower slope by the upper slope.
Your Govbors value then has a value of 2.0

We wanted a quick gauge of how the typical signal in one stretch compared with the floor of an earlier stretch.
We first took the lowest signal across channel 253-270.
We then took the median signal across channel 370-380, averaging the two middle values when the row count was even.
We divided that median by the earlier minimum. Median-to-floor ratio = 0.83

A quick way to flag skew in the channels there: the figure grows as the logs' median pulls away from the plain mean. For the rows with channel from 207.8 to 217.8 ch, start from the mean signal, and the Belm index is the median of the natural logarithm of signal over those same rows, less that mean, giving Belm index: -336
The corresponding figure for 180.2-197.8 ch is -323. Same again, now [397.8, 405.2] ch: -240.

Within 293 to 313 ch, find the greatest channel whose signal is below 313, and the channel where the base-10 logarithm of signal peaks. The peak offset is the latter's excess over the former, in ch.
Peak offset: -5.0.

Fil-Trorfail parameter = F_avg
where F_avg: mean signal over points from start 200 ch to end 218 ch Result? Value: 333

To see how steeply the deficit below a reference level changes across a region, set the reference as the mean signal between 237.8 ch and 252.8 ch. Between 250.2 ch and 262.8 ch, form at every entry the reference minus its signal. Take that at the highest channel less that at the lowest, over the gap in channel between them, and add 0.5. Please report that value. 16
